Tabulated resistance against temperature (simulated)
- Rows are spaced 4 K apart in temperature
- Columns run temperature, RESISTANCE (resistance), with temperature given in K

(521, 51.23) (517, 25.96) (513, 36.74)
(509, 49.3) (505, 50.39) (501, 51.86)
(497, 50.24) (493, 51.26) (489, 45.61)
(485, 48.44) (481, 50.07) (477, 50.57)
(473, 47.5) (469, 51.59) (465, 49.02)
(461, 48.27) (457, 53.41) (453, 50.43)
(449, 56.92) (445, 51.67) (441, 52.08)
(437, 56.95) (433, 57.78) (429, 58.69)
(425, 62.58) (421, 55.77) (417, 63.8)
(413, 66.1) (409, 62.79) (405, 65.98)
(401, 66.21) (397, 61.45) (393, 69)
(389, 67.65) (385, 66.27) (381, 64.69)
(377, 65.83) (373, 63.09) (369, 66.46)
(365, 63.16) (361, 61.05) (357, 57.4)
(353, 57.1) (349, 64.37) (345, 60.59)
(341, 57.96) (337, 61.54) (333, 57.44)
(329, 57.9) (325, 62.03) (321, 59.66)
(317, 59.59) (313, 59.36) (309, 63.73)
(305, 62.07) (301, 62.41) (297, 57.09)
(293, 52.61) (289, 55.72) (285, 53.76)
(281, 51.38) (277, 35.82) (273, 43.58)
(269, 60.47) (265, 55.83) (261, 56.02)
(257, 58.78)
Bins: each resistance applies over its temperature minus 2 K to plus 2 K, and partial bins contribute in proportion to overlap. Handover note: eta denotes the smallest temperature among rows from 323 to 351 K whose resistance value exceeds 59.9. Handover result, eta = 325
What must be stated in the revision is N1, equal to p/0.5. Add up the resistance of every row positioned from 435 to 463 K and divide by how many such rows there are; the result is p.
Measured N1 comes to 106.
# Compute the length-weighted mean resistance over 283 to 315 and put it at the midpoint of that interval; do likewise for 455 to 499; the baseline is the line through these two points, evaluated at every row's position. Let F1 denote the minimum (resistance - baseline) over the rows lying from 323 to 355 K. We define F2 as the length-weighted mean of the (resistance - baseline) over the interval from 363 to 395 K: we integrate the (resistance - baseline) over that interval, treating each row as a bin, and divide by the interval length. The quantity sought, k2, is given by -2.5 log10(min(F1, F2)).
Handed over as 0.30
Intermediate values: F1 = 0.8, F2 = 11.3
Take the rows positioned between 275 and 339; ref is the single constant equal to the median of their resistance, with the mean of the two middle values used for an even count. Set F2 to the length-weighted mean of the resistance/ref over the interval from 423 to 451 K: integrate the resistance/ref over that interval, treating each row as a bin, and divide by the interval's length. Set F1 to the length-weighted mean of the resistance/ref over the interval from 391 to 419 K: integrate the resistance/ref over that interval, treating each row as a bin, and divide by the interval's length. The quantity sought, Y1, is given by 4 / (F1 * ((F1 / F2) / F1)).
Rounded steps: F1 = 1.11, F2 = 0.97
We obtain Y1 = 3.5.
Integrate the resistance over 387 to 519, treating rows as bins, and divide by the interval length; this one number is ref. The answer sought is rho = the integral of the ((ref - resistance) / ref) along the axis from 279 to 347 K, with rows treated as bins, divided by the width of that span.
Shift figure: -0.08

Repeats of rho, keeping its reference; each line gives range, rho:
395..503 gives -0.02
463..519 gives 0.13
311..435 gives -0.15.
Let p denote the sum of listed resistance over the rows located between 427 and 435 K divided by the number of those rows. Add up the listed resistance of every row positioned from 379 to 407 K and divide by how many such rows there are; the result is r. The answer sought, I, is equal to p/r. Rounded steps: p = 58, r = 66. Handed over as 0.88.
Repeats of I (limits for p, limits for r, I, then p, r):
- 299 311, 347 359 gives 1.05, 63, 60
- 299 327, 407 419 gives 0.95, 61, 64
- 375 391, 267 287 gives 1.35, 66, 49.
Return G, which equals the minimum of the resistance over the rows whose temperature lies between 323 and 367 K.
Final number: 57.1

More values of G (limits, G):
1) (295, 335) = 57.09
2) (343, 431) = 55.77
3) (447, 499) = 45.61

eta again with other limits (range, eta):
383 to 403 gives 385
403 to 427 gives 405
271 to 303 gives 301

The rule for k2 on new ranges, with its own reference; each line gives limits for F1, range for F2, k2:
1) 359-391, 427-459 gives -1.34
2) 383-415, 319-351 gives -1.39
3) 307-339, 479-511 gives 0.30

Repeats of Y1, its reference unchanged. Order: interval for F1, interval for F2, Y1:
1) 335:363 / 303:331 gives 4.0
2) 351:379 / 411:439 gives 3.9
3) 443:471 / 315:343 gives 4.6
